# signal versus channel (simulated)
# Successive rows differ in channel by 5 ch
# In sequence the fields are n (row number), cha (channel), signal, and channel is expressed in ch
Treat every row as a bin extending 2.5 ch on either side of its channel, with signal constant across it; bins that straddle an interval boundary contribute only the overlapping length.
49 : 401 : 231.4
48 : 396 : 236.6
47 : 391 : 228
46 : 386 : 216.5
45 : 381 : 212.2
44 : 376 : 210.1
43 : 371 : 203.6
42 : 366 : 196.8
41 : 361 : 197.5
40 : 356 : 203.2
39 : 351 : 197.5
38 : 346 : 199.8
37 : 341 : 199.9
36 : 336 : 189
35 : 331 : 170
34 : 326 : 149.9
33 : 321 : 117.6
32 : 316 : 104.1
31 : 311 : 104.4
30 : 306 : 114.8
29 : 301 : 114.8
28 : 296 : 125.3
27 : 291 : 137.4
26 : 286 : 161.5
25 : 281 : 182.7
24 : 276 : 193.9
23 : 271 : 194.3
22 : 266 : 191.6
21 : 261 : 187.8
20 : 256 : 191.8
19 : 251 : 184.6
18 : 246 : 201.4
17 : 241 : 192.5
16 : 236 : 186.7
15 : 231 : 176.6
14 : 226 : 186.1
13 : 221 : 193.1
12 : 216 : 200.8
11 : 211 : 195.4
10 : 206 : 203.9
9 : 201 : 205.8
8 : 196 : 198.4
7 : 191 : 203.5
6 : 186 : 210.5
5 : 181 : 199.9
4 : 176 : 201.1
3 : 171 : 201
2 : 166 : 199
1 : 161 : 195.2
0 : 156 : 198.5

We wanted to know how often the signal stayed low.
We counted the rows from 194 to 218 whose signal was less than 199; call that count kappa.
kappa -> 2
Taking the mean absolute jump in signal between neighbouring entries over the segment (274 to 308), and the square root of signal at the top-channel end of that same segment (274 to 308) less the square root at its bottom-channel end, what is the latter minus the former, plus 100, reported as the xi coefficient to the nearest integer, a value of 84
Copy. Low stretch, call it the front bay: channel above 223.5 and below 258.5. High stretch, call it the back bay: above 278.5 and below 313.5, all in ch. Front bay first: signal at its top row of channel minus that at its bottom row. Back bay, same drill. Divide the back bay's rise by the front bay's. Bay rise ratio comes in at -14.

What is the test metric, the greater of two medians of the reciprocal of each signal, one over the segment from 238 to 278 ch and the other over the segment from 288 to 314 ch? 0.0087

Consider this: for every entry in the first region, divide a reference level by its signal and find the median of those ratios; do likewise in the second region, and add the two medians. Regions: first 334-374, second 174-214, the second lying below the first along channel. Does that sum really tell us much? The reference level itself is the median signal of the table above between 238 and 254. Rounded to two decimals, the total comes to 1.92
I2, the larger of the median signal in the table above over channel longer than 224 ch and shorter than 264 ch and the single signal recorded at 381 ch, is 212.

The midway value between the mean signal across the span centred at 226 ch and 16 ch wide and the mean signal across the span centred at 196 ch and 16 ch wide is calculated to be 194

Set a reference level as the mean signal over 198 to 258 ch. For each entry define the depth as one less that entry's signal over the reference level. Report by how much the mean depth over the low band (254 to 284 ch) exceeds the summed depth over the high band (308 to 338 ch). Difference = -1.7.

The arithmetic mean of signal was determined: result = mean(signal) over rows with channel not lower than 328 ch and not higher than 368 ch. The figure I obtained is 194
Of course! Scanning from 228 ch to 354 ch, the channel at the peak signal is 246 ch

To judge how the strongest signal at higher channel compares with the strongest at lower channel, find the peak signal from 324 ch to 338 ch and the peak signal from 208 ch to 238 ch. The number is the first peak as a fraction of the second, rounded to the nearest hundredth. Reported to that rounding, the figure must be 0.94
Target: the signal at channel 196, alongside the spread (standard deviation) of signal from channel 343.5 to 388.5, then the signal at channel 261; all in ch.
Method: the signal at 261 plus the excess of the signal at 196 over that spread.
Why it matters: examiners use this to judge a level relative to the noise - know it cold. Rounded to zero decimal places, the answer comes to 379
